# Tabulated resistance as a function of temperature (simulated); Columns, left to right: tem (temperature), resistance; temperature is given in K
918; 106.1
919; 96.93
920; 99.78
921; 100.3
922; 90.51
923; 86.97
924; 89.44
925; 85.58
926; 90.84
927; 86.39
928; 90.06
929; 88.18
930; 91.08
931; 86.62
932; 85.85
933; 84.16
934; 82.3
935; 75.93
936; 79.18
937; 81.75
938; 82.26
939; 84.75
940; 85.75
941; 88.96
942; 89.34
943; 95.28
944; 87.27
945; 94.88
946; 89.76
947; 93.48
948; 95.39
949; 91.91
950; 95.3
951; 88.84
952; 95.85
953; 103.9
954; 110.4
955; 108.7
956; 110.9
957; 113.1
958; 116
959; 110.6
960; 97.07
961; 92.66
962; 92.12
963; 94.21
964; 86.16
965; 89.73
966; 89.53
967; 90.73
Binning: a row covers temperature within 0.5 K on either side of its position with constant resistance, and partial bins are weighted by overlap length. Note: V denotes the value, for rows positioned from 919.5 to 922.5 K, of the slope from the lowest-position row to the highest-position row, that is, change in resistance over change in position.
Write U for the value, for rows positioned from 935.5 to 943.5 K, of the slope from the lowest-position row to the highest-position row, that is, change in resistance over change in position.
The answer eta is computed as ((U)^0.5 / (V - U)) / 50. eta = -0.004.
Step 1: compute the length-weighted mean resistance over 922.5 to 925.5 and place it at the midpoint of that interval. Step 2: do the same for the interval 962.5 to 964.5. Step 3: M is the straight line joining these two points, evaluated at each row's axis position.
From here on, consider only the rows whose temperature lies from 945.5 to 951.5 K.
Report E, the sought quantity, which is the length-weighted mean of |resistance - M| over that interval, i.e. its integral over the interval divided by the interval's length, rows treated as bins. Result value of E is 3.5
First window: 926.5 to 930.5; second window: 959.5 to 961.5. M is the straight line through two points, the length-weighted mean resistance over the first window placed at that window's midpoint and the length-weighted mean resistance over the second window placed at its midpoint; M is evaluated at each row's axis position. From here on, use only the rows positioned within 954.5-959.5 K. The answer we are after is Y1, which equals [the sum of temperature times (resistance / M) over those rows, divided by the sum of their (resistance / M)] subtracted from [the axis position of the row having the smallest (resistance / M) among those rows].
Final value -2.0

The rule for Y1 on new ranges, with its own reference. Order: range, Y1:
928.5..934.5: 2.6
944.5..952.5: 2.5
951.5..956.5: -2.1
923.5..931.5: 3.5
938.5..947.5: -4.1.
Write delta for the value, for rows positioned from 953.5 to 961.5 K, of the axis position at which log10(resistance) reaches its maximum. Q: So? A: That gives 958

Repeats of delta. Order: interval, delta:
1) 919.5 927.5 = 921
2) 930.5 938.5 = 931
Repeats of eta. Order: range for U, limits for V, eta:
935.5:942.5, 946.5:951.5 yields -0.009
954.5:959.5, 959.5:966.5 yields -0.008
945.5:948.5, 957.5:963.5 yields -0.005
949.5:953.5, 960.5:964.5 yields -0.007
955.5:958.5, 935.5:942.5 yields -0.037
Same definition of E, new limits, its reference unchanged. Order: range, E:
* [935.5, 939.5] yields 6.3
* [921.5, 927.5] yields 2.0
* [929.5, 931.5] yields 2.3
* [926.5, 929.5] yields 1.4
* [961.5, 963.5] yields 3.1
